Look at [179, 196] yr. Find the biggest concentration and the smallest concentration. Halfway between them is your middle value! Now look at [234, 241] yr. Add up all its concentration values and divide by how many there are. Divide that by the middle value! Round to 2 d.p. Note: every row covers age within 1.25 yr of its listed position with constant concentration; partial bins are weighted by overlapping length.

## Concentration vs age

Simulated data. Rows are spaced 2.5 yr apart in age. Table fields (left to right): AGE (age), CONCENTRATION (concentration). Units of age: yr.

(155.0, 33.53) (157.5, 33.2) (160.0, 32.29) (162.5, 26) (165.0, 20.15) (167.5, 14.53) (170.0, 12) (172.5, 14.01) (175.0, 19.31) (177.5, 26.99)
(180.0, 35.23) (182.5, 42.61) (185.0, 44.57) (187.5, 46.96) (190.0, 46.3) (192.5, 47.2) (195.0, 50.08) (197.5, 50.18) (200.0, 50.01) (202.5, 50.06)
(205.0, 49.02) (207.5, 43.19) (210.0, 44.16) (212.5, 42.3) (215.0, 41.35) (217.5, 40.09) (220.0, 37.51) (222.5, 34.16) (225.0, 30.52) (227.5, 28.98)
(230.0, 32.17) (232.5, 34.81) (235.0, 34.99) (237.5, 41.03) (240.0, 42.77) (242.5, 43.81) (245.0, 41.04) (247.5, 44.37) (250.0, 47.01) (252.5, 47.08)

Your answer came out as 0.93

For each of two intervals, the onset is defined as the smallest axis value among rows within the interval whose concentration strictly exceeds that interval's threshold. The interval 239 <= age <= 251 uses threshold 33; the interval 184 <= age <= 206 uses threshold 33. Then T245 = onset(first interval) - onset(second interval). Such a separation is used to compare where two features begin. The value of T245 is 55.0 yr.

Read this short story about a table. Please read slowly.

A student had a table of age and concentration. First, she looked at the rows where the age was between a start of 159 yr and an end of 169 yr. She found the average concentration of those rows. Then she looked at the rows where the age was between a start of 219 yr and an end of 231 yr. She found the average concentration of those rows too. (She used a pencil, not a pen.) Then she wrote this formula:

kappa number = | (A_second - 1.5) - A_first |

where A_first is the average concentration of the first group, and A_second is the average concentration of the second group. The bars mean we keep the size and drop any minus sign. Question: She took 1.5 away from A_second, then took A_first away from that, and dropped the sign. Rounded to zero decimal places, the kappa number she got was 8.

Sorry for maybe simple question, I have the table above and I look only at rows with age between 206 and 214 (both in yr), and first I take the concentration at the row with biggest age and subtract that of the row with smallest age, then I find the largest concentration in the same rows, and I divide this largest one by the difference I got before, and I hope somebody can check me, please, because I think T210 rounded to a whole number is -50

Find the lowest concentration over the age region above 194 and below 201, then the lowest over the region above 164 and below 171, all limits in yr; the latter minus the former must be -38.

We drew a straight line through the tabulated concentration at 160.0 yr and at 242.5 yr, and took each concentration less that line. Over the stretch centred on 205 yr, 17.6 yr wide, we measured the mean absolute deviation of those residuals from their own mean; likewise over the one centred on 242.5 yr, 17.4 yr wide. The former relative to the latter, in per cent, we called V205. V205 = 168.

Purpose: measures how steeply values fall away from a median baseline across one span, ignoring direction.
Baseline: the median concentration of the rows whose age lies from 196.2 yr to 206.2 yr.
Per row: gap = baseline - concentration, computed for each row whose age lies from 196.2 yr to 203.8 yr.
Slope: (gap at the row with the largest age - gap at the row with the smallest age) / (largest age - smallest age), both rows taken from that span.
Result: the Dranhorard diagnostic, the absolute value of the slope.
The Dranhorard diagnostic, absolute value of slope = 0.0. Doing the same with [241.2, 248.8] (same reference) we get 0.1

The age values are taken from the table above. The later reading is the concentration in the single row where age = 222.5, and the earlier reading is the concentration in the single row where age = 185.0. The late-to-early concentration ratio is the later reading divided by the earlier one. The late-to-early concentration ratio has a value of 0.77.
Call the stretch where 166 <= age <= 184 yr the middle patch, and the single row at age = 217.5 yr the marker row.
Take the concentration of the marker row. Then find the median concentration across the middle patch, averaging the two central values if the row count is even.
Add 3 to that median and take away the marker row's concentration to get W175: -18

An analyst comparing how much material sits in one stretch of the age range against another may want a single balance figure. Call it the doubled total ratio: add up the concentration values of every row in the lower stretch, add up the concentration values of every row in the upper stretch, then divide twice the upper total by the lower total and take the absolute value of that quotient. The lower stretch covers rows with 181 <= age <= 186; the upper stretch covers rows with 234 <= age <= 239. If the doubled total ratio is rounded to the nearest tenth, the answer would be 1.7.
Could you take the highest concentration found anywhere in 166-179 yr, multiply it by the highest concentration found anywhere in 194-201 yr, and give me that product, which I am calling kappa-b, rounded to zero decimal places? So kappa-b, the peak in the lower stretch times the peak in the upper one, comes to 1354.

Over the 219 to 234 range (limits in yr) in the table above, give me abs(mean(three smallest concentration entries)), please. 31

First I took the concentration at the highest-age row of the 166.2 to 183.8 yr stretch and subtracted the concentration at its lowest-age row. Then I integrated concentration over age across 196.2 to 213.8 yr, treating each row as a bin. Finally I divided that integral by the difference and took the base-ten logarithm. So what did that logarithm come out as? 1.5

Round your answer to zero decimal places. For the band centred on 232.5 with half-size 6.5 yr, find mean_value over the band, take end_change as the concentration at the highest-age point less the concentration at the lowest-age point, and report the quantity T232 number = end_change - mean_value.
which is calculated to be -22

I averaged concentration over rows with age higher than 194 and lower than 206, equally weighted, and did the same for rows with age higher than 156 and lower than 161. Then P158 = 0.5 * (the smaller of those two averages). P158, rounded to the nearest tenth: 16.4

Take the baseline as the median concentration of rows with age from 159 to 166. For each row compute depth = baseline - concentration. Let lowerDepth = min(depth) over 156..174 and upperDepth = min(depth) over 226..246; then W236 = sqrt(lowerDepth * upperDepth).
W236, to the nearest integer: 11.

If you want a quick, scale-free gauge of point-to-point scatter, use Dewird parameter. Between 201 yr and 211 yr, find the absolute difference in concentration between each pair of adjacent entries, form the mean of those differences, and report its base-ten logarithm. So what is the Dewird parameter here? 0.42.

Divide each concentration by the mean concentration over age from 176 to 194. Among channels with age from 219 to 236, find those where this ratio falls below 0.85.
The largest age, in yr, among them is 235.0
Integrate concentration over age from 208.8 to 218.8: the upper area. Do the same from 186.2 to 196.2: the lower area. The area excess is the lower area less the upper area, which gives 57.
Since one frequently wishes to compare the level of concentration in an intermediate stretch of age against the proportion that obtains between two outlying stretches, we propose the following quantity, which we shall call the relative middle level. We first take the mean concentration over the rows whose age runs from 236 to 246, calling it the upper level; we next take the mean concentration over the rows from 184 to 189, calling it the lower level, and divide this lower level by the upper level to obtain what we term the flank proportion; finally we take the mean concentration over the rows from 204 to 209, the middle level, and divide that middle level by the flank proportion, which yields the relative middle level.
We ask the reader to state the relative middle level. 42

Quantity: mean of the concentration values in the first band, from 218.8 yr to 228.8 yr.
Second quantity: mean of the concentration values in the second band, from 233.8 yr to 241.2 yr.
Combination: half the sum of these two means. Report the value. 36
